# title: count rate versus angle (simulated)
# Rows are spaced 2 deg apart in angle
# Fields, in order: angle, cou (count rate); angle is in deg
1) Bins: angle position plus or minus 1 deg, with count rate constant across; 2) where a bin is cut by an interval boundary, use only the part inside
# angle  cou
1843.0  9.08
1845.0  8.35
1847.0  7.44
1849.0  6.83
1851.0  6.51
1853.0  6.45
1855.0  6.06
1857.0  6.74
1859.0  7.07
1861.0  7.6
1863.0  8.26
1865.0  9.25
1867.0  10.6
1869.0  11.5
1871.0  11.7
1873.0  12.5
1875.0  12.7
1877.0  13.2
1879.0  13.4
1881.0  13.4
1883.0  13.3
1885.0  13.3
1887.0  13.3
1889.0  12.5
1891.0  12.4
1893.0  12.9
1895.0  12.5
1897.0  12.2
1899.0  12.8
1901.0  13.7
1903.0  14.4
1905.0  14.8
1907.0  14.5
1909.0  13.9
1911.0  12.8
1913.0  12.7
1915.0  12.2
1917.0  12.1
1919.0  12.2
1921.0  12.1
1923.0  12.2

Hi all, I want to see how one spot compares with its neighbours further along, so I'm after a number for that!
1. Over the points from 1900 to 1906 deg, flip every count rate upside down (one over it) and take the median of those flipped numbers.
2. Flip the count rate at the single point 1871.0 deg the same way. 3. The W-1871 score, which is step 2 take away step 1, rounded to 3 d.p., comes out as 0.016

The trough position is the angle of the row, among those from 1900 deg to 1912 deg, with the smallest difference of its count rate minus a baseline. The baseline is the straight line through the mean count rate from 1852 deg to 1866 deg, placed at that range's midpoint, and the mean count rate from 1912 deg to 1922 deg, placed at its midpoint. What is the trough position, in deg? 1911.0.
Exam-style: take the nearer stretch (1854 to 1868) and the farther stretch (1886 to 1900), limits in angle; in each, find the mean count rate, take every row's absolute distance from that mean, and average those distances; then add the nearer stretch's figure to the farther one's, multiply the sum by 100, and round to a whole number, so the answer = 152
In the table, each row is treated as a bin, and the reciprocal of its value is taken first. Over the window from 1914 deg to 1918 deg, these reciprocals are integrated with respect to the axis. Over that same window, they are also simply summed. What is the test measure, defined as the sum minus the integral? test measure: -0.165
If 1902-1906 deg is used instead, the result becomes -0.137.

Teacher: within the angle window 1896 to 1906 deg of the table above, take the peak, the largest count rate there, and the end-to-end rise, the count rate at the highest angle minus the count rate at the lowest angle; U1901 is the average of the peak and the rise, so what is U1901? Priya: 8.7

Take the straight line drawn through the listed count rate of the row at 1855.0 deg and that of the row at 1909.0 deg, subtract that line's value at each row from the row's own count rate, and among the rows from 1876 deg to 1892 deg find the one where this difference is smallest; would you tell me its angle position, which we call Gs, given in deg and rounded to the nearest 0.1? 1891.0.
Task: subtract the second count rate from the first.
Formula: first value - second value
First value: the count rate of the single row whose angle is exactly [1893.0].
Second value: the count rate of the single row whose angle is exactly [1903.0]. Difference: -1.5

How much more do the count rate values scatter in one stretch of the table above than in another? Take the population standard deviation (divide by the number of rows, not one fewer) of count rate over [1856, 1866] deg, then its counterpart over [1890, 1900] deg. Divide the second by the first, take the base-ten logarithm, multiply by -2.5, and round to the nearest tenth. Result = 1.4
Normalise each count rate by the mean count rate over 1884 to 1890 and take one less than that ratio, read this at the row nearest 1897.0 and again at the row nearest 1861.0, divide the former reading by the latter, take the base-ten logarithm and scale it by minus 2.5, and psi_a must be 2.0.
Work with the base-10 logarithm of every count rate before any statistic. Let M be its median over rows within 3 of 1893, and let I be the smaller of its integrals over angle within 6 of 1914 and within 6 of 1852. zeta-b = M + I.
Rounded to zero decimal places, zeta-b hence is 11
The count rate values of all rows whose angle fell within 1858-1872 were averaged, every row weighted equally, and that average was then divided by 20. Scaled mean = 0.47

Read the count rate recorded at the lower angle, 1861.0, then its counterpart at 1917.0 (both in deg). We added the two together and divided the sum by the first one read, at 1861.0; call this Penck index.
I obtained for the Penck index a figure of 2.59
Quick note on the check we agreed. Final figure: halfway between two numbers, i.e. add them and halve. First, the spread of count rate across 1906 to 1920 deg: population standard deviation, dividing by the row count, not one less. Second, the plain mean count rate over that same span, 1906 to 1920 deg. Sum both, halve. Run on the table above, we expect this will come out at 6.9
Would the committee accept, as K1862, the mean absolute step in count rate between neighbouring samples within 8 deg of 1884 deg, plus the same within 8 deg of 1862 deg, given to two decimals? 0.95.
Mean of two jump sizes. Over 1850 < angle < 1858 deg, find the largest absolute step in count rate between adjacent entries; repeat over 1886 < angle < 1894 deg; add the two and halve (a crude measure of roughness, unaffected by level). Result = 0.74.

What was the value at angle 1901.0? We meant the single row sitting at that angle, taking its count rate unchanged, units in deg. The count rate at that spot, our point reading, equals 13.7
